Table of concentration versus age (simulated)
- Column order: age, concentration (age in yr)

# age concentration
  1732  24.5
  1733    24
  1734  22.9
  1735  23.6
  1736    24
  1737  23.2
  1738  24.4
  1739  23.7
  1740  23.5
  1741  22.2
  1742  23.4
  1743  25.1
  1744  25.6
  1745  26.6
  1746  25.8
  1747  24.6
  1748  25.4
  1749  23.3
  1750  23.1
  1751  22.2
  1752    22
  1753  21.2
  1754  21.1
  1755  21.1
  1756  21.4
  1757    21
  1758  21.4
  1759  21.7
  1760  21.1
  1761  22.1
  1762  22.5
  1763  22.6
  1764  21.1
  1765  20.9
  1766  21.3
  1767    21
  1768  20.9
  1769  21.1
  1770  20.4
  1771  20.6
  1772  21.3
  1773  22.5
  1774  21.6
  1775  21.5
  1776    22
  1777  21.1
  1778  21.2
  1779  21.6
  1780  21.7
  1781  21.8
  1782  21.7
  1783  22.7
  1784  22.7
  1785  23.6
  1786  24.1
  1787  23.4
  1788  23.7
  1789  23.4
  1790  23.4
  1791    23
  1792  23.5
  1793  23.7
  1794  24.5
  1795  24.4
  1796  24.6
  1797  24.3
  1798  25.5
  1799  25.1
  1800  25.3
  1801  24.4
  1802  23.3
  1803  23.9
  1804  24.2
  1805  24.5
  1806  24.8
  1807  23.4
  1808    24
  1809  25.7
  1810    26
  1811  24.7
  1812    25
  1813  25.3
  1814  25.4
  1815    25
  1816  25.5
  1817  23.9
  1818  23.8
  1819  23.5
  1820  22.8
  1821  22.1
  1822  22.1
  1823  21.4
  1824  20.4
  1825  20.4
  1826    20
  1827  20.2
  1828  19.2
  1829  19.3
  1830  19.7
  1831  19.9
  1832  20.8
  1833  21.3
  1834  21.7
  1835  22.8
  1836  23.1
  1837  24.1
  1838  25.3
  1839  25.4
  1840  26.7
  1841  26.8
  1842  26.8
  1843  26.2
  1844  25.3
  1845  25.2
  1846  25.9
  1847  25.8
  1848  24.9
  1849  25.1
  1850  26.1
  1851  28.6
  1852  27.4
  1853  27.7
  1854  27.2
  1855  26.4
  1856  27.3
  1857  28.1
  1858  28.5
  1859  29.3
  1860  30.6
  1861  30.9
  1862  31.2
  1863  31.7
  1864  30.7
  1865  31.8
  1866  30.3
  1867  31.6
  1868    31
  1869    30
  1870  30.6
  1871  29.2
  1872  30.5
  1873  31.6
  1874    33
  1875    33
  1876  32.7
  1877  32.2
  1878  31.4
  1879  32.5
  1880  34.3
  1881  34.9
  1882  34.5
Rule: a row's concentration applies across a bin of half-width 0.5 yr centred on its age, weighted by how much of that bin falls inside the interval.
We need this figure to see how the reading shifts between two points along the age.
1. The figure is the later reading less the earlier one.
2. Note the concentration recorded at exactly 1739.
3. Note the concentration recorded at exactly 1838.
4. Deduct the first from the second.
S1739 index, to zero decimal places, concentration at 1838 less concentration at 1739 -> 2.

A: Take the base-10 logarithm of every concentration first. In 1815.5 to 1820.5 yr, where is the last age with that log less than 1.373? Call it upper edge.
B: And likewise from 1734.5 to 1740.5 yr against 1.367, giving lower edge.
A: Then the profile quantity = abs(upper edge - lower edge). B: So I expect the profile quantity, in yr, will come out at 83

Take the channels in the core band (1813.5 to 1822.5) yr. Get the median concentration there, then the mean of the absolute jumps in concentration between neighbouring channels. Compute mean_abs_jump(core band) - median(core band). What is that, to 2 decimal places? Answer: -23.26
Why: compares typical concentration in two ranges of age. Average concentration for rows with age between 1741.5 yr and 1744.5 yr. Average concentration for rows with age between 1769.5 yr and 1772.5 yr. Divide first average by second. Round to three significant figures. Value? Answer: 1.19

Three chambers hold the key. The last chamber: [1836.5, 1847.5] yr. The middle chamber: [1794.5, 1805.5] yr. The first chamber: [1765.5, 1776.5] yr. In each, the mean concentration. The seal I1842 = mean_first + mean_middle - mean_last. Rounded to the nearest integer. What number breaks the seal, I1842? 20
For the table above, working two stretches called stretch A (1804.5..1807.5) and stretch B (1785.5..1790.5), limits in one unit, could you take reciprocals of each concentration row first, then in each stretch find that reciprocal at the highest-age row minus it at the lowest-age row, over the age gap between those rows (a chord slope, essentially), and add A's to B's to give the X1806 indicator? 0.0013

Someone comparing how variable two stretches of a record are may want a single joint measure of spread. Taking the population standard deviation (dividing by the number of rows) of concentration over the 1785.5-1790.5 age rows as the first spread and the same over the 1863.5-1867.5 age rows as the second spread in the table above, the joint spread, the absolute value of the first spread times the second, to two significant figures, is 0.17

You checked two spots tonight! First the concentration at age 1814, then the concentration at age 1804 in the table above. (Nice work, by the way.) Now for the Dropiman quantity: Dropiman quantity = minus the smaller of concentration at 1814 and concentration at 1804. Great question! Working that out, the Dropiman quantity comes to -24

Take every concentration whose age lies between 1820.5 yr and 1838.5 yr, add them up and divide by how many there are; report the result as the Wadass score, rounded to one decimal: 21.3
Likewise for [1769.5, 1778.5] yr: 21.4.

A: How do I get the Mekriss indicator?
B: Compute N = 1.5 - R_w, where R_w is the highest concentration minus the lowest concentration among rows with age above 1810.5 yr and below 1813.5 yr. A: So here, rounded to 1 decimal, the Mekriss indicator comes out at 0.9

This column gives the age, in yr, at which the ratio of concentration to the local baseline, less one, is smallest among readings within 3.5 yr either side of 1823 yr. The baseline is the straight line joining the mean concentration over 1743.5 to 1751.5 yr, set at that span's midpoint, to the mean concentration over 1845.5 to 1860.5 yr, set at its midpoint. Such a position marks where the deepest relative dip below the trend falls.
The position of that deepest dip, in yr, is 1826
